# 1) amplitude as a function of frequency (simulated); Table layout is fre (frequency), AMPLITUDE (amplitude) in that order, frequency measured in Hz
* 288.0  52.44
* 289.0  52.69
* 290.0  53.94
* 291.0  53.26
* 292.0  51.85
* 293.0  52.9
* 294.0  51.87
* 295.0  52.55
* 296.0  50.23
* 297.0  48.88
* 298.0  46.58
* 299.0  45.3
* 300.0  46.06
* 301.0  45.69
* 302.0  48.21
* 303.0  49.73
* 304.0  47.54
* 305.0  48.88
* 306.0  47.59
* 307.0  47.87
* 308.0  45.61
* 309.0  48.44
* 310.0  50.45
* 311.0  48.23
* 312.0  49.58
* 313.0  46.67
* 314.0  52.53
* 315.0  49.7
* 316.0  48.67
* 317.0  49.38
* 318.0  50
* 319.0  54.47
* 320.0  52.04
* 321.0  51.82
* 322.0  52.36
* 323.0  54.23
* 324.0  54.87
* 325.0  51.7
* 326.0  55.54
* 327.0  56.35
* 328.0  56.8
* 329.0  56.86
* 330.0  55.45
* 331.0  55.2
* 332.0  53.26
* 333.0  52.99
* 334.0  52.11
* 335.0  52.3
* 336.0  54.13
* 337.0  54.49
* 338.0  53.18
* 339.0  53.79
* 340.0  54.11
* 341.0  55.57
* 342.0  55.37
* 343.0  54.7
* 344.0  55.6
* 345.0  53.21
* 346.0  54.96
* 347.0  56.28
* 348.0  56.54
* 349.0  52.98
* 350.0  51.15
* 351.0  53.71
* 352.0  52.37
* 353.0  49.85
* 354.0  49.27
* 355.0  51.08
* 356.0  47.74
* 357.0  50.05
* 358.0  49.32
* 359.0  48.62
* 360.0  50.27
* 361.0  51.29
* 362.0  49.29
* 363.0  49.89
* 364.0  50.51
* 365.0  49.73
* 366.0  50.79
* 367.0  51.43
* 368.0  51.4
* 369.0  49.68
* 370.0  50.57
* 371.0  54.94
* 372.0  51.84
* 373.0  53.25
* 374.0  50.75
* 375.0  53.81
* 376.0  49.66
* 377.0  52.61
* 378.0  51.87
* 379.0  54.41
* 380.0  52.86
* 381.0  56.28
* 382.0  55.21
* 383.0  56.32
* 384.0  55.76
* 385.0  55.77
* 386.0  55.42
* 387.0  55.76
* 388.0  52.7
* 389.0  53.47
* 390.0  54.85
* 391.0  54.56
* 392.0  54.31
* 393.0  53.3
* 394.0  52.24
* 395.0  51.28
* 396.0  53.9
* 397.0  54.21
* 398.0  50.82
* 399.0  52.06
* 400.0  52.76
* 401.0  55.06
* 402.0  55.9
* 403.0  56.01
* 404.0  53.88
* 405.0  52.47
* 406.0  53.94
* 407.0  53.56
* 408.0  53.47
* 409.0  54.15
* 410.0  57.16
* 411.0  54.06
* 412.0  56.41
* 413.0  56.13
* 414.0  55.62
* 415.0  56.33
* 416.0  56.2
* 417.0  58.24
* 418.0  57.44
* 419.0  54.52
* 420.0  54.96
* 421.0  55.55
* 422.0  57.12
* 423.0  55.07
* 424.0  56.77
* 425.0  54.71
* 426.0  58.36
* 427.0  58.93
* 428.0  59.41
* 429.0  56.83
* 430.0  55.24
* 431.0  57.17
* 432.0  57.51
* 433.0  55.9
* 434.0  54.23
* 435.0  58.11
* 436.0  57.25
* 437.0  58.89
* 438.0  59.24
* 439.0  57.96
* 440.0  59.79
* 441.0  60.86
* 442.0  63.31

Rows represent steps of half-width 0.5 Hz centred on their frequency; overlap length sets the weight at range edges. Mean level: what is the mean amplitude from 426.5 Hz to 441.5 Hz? 57.8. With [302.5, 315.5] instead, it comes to 48.7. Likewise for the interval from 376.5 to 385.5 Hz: 54.6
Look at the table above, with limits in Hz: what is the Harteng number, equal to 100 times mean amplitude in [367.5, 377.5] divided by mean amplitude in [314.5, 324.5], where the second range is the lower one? 100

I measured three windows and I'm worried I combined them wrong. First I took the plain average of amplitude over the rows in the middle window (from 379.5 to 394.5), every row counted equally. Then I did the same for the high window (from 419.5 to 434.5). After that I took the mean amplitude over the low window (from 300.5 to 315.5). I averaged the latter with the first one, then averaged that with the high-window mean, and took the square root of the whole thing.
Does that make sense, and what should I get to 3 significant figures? 7.35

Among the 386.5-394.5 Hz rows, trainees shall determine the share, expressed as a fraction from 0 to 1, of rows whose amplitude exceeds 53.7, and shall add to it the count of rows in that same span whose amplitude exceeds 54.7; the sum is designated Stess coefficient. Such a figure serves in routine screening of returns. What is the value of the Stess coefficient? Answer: 2.5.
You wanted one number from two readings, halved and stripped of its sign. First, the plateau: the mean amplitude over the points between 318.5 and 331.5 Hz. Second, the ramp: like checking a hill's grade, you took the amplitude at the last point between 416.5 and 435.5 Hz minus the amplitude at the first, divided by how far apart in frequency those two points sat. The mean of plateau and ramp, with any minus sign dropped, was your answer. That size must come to 27.2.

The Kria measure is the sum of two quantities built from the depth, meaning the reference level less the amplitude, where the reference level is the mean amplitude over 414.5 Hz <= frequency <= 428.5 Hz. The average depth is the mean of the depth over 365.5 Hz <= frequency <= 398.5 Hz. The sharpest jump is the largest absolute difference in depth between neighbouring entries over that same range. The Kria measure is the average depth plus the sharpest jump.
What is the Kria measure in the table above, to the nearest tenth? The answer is 7.8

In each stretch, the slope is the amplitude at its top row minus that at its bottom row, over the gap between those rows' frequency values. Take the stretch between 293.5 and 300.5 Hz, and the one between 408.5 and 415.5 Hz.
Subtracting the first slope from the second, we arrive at 1.3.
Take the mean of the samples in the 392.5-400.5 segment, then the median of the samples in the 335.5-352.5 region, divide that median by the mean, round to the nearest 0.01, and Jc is 1.03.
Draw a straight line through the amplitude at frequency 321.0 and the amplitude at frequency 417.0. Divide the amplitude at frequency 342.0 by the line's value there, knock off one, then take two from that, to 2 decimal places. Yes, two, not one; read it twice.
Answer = -1.96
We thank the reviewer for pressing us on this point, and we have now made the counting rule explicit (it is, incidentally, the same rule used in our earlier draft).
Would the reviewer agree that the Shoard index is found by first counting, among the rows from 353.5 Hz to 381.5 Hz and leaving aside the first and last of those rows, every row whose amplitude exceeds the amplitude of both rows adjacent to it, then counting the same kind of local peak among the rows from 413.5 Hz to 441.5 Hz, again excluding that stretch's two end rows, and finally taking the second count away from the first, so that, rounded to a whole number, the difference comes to 2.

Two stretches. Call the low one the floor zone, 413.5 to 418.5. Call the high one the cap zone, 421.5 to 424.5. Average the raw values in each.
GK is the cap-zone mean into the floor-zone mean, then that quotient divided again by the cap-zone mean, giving 0.0179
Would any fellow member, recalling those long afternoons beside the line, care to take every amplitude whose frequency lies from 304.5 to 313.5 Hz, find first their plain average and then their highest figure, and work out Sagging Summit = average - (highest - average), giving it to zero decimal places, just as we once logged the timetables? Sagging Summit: 46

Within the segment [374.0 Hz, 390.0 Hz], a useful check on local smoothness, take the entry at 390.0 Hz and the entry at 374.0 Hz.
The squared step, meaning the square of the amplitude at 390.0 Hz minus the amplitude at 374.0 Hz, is 17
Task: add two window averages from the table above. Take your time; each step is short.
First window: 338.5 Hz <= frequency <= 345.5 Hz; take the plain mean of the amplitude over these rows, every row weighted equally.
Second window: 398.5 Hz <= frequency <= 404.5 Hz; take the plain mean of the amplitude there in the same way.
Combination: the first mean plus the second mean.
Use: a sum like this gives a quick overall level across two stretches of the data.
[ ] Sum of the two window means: 109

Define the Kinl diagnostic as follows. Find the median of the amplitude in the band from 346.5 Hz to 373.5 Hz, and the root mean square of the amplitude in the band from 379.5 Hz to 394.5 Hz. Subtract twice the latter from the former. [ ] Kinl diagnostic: -58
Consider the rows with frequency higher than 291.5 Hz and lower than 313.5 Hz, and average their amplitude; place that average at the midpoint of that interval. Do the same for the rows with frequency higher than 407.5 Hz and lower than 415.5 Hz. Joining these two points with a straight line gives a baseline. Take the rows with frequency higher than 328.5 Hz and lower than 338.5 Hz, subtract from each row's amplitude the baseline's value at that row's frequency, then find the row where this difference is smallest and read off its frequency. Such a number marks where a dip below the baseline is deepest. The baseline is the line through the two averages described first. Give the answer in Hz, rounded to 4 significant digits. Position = 334.0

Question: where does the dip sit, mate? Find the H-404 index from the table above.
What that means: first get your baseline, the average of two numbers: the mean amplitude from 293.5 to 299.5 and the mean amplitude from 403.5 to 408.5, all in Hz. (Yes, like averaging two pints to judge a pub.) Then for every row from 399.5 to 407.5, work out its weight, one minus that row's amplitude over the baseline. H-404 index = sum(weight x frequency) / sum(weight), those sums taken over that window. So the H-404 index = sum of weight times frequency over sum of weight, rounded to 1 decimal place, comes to 403.2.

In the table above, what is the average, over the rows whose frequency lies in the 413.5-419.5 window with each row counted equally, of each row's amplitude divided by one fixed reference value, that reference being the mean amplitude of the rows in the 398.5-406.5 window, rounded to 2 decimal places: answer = 1.04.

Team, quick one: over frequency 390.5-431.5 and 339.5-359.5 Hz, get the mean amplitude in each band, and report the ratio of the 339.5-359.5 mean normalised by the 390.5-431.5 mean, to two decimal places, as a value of 0.95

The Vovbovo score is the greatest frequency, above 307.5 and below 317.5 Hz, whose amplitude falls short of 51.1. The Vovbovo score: 317.0 Hz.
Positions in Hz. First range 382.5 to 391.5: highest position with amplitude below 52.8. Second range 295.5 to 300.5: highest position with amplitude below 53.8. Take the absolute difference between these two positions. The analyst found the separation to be 88 Hz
